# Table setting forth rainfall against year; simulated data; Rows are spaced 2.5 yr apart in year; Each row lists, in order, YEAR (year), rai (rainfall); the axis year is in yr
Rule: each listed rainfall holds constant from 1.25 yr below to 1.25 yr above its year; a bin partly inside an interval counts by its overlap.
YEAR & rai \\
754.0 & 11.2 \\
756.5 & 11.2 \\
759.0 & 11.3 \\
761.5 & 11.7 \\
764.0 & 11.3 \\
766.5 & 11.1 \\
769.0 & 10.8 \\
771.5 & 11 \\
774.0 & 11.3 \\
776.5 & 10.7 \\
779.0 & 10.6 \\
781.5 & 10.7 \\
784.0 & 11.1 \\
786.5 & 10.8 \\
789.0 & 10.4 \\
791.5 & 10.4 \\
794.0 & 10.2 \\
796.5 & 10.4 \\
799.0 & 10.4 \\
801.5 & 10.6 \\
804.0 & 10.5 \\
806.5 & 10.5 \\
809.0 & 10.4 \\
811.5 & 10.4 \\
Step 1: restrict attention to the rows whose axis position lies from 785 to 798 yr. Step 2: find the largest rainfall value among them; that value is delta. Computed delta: 10.8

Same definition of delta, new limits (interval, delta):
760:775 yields 11.7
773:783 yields 11.3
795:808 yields 10.6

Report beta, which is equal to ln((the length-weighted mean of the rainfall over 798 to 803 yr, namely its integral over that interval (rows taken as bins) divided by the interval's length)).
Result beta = 2.35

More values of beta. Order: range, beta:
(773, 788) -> 2.38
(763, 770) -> 2.40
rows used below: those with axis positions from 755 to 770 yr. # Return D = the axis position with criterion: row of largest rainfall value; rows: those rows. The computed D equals 761.5 yr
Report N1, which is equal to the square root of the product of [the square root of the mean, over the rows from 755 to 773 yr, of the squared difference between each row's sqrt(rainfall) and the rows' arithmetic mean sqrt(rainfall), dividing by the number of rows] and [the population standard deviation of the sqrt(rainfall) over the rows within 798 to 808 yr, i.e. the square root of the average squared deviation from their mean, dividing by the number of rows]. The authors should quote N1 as 0.021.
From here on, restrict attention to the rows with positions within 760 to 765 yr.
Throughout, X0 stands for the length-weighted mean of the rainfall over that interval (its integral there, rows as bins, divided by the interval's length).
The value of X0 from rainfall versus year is 11.5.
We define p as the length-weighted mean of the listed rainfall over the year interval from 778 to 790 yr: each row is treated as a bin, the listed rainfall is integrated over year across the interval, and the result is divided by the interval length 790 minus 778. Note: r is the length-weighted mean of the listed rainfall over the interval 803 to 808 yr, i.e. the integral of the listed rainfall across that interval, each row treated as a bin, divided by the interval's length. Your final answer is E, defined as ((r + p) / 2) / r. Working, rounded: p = 10.7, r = 10.5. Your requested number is 1.01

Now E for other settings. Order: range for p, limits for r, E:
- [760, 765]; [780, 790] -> 1.03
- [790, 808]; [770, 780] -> 0.98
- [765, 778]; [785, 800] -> 1.03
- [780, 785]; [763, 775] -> 0.99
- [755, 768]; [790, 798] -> 1.05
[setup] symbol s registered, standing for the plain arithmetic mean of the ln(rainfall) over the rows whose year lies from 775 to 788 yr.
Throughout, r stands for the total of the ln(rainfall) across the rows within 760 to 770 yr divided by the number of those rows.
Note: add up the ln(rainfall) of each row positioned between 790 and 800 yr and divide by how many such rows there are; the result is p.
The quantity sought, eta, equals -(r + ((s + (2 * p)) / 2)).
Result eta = -5.94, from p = 2.34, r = 2.42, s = 2.38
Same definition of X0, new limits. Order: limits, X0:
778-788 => 10.8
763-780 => 11.0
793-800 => 10.3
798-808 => 10.5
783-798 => 10.5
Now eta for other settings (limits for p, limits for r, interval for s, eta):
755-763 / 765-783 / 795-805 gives -6.00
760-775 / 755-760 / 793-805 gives -6.01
